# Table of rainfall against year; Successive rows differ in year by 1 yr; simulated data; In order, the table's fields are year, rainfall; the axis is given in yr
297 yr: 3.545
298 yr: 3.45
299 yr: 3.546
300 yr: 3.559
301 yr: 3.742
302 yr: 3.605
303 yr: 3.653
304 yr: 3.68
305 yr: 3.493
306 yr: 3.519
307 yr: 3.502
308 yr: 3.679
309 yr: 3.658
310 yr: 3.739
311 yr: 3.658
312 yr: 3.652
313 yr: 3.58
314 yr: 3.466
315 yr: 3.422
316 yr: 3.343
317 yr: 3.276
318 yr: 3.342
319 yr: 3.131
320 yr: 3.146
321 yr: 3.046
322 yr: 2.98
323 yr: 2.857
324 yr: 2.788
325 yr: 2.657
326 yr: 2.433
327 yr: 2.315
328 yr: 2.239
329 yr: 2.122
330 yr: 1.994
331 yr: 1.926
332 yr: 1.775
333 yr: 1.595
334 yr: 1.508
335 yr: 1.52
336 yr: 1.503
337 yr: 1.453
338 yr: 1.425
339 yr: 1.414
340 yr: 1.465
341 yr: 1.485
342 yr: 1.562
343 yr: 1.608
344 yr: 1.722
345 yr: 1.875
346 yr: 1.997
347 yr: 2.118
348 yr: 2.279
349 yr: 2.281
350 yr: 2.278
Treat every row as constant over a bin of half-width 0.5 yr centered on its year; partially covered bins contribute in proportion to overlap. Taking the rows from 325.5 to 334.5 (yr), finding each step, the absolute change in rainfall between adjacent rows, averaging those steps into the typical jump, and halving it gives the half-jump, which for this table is 0.058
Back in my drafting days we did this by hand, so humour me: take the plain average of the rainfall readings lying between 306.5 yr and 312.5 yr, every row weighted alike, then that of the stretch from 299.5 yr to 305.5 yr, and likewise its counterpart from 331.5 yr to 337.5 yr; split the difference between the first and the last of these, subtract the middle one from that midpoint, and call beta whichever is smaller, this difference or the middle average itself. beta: -1.0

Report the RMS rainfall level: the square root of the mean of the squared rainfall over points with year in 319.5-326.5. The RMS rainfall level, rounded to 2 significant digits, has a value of 2.9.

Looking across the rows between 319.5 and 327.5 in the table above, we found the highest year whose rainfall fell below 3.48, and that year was 327 yr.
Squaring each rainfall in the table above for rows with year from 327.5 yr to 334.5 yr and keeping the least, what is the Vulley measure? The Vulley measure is 2.3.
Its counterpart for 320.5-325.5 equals 7.1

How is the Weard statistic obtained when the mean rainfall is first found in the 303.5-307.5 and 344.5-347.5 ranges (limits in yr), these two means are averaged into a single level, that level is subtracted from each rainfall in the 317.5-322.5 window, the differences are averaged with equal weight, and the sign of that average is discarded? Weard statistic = 0.4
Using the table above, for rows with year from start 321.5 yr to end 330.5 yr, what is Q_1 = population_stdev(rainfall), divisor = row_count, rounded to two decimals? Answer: 0.33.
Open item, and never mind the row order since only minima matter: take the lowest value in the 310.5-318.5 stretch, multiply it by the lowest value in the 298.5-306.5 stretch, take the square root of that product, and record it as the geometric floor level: 3.38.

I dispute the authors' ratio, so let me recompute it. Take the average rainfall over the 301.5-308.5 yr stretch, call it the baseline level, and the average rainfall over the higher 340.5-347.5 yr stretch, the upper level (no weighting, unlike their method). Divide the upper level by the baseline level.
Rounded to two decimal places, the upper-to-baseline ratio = 0.49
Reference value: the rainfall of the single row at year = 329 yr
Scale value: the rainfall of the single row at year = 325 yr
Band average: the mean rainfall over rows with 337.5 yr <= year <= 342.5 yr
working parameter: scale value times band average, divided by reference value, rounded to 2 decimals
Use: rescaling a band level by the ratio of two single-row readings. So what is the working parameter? 1.84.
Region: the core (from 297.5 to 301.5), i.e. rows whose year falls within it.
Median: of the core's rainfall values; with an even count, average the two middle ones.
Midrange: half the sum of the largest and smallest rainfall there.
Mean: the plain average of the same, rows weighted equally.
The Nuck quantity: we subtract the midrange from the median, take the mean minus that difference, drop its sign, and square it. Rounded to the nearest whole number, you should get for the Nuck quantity 13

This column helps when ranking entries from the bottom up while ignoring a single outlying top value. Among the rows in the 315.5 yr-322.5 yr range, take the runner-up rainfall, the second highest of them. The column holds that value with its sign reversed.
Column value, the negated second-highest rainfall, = -3.34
